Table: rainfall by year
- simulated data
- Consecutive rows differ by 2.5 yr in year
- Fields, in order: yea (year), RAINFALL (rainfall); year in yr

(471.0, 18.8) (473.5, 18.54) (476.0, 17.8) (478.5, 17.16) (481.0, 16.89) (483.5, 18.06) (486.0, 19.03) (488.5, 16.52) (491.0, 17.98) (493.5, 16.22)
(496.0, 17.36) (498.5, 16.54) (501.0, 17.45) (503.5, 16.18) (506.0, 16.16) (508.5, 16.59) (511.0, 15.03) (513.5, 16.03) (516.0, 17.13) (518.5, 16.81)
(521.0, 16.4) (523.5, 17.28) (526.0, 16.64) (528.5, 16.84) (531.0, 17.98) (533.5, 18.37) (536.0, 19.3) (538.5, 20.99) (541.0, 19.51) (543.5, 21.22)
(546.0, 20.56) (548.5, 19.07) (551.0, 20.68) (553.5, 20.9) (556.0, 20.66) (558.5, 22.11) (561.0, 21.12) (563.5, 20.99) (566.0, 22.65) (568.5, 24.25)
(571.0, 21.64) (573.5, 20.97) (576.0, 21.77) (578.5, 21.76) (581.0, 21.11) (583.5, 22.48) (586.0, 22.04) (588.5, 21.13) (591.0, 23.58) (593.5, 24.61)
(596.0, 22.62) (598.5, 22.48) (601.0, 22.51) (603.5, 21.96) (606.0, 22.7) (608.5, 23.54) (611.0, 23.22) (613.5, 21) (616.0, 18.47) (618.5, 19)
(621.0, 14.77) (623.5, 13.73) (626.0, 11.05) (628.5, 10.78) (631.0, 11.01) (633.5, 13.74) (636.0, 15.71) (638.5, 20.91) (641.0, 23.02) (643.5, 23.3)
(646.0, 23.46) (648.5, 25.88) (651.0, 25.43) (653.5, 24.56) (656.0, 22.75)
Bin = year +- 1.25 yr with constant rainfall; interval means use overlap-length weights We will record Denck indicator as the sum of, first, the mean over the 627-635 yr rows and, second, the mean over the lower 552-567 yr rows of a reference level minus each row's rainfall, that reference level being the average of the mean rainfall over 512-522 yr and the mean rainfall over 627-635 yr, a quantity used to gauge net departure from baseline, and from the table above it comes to -4.8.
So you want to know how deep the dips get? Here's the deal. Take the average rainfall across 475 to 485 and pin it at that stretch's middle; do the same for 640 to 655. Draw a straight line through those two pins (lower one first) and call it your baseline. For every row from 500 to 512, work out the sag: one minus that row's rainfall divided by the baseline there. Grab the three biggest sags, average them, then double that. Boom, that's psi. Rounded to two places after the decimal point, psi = 0.30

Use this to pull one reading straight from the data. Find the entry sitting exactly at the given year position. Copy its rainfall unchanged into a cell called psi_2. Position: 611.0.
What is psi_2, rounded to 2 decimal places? 23.22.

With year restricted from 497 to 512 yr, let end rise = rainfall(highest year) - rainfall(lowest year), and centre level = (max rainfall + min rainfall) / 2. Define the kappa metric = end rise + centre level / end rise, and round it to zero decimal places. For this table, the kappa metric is -12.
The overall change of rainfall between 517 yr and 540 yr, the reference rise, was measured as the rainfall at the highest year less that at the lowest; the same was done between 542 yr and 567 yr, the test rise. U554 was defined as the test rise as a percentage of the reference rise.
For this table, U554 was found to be 34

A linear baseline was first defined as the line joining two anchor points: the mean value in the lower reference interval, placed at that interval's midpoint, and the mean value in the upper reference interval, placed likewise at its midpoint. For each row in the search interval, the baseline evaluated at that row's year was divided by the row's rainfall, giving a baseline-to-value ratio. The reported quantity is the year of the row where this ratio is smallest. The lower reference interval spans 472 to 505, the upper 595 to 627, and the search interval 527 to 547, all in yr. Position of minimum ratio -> 543.5 yr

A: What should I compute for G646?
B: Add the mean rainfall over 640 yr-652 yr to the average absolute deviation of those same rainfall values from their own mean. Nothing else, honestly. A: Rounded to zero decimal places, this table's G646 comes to 25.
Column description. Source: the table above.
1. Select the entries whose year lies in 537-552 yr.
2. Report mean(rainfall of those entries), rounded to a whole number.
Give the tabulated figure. 20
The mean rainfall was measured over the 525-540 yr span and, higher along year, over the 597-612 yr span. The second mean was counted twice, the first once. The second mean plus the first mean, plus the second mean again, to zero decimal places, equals 64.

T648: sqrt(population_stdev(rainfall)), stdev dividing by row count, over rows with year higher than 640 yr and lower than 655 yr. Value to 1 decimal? 1.0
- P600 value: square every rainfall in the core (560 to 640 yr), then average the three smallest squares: 120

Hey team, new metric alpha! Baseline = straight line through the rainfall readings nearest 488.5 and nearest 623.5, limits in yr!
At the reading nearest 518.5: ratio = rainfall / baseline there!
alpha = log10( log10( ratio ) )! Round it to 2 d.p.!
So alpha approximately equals -1.62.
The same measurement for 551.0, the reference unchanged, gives -0.88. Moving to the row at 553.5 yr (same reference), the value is -0.86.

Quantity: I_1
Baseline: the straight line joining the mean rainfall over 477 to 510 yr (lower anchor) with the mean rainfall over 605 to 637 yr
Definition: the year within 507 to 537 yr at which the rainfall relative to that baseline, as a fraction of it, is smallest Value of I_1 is 511.0 yr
